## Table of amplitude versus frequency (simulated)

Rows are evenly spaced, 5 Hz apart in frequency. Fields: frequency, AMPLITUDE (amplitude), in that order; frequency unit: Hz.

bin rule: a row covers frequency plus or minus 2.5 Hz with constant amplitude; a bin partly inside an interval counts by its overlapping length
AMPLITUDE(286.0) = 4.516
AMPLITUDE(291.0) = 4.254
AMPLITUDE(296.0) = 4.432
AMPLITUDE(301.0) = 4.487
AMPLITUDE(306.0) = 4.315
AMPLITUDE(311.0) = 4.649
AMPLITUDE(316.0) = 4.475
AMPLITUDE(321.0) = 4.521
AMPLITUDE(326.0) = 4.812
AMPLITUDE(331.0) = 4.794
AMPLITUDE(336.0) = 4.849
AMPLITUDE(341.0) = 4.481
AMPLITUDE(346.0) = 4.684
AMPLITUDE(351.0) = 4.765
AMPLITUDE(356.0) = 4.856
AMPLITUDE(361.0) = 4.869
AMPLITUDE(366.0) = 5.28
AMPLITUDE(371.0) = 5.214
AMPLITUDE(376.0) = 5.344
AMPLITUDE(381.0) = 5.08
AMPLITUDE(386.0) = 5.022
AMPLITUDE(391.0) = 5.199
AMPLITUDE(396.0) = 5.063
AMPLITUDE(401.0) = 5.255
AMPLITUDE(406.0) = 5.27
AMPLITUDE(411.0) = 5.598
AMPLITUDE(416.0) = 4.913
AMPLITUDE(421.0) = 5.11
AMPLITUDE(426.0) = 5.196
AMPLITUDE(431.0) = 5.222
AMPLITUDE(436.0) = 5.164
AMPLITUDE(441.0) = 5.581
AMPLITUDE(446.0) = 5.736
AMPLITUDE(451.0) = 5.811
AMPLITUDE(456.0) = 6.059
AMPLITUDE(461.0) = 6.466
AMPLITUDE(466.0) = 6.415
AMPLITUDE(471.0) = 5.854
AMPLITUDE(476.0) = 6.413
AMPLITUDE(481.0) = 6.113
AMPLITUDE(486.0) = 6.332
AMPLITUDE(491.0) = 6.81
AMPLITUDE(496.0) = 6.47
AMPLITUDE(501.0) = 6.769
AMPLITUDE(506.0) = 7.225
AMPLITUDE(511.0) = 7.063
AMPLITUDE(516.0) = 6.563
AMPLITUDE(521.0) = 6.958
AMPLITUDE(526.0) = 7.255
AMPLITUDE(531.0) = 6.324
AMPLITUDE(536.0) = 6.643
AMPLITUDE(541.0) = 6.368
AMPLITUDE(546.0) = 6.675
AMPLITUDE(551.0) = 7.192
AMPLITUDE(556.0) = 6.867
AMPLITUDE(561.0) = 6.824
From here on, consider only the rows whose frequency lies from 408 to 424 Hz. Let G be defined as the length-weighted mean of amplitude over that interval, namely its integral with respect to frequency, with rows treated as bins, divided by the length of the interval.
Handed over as 5.2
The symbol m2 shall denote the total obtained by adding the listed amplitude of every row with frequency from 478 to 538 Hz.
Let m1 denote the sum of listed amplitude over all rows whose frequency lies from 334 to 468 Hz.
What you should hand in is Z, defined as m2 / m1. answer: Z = 0.6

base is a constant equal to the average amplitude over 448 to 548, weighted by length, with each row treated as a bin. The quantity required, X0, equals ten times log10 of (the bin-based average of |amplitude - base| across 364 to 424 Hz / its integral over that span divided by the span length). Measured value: 1.2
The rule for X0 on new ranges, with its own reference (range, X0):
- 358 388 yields 1.4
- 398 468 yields -0.1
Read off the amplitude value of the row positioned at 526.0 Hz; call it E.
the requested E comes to 7.255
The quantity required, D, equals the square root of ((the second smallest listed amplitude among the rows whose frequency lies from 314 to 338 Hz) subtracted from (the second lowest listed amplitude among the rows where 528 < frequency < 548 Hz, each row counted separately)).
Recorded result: 1.4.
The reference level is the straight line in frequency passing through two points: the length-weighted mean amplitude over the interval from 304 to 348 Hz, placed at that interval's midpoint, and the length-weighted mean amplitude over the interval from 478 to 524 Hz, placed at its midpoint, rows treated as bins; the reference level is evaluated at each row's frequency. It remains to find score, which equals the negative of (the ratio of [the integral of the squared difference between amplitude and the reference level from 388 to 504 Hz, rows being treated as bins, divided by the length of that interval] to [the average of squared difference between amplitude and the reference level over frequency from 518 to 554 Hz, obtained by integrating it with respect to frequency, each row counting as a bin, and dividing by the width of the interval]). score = -0.6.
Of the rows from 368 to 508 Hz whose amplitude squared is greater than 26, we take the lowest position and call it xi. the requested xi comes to 371.0 Hz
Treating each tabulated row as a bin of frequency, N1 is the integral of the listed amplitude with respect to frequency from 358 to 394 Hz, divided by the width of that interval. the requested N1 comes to 5.1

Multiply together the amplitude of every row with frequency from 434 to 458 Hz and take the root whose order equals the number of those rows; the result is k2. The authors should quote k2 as 5.66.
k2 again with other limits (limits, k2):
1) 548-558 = 7.03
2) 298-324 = 4.49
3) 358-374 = 5.12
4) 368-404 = 5.17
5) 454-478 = 6.24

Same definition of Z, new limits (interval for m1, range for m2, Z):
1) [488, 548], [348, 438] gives 1.1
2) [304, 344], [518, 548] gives 1.1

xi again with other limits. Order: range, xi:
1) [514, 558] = 516.0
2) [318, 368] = 366.0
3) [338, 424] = 366.0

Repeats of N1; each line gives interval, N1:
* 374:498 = 5.7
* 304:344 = 4.6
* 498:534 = 6.9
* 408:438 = 5.2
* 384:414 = 5.2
